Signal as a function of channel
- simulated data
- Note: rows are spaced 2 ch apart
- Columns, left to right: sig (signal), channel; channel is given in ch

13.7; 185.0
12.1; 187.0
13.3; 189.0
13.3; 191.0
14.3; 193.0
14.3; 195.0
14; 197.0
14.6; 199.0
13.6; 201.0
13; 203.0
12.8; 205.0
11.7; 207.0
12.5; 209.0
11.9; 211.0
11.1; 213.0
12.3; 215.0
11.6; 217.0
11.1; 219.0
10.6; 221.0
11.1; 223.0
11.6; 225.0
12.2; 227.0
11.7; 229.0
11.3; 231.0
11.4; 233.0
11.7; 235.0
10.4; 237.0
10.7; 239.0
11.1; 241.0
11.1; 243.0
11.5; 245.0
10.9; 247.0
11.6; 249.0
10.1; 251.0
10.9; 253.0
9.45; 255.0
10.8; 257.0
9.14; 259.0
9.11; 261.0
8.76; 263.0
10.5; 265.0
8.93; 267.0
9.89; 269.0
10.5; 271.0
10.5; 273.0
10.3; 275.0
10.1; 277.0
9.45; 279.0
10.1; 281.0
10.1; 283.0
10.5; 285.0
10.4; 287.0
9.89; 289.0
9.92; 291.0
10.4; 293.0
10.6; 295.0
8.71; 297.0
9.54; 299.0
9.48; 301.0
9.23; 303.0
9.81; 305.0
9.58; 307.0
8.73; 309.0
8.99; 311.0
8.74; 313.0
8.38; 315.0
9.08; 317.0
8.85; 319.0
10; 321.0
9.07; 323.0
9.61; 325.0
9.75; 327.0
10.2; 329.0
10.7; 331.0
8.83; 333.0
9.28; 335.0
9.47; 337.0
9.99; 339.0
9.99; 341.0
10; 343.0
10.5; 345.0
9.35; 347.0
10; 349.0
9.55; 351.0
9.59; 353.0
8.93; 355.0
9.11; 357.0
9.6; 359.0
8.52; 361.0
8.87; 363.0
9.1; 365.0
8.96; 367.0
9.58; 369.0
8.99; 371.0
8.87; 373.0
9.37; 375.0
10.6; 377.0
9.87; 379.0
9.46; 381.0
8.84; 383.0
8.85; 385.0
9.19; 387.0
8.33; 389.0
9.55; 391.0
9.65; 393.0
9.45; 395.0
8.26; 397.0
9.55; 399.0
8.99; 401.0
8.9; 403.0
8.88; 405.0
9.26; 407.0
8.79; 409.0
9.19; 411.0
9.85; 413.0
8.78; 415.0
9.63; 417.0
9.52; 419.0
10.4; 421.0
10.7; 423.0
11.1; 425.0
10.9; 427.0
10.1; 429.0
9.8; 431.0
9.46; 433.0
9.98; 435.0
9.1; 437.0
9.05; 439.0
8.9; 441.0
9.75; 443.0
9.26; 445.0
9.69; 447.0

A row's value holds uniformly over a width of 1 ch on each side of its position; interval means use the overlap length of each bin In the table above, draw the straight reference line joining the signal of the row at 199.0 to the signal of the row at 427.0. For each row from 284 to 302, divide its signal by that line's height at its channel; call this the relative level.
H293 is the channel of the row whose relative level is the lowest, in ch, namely 297.0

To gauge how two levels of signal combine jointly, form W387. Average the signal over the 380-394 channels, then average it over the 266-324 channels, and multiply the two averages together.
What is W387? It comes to 88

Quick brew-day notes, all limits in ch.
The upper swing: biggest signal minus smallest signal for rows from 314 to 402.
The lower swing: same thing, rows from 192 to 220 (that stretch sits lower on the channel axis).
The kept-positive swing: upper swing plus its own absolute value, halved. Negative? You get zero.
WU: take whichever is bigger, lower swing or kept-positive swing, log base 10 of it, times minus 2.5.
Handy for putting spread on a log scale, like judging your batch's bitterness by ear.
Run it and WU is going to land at -1.4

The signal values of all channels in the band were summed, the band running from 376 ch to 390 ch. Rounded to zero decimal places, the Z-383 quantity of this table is 65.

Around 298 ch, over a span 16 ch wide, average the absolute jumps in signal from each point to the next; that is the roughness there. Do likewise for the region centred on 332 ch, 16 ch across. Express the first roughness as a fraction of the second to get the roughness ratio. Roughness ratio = 1.0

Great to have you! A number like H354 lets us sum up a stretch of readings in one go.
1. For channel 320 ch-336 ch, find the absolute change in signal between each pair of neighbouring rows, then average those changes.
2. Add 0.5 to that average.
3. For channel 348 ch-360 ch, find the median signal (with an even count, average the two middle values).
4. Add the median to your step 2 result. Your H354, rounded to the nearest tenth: 10.8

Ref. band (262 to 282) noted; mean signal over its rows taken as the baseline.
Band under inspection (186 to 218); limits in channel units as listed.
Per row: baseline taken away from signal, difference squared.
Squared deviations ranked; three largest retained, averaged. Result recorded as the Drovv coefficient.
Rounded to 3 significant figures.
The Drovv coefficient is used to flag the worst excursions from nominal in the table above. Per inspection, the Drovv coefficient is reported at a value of 20.2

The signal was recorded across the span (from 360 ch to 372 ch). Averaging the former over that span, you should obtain 9.0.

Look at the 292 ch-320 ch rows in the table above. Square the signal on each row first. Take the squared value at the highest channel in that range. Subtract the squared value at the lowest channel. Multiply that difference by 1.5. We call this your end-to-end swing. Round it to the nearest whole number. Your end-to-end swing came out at -45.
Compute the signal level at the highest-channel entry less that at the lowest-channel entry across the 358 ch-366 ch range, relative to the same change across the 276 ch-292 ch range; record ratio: 2.8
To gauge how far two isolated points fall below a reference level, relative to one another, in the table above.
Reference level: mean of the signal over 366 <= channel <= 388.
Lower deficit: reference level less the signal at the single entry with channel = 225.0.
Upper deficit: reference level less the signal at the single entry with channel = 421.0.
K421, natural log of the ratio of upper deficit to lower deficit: -0.75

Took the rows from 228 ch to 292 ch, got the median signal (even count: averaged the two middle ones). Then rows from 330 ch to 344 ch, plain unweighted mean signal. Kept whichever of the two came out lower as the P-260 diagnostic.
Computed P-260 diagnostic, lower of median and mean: 9.75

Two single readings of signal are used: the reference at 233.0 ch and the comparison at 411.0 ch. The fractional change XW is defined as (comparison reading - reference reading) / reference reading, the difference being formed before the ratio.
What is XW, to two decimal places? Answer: -0.19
